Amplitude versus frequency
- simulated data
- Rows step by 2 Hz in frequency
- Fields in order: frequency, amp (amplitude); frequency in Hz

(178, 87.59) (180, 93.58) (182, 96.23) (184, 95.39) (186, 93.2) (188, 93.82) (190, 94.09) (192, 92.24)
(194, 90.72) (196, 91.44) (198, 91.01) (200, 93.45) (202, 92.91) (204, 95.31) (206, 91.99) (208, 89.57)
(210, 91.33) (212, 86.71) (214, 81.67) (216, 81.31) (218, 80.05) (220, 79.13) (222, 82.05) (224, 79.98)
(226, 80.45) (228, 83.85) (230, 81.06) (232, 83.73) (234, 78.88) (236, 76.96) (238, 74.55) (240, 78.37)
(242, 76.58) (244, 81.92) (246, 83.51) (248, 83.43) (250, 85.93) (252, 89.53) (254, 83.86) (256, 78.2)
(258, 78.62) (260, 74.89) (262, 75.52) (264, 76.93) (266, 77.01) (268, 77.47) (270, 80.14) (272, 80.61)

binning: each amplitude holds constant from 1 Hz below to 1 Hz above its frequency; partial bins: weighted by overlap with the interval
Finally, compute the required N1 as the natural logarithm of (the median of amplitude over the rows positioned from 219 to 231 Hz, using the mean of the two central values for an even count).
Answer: 4.39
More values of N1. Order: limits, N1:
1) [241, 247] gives 4.41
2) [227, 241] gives 4.37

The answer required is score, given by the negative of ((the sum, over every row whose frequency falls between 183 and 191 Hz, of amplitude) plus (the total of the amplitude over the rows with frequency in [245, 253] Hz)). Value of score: -719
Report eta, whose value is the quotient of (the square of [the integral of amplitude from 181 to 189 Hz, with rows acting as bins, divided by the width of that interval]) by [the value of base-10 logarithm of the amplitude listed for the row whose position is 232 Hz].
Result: 4660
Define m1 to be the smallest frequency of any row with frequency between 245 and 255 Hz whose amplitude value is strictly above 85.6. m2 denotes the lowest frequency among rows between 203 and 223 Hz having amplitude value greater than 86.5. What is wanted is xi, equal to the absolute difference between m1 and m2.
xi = 46 Hz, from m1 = 250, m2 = 204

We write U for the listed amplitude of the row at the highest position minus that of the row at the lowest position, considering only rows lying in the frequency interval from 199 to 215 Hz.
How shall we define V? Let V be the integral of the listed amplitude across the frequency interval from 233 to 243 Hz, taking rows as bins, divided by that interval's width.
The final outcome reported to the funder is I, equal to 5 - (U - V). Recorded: 93.8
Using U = -11.8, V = 77.1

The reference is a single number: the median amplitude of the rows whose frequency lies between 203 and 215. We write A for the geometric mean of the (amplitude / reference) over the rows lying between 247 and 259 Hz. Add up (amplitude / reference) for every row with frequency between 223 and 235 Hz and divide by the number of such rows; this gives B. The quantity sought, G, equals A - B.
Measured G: 0.02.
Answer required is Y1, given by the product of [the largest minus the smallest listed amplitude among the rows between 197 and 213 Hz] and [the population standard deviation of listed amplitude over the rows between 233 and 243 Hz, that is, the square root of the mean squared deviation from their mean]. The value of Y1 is 13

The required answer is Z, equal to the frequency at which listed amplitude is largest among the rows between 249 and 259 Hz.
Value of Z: 252 Hz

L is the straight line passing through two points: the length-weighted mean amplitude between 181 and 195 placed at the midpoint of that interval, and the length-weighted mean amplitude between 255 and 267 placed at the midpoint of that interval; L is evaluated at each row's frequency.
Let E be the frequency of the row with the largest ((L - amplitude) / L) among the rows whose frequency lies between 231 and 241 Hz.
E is 238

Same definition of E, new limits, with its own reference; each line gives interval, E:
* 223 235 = 224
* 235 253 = 238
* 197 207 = 198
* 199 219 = 218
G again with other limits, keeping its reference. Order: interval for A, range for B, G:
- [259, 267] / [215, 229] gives -0.05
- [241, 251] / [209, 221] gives -0.01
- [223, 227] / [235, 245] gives 0.03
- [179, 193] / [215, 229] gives 0.14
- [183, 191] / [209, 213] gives 0.06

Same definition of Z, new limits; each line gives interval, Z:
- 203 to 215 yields 204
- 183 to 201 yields 184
